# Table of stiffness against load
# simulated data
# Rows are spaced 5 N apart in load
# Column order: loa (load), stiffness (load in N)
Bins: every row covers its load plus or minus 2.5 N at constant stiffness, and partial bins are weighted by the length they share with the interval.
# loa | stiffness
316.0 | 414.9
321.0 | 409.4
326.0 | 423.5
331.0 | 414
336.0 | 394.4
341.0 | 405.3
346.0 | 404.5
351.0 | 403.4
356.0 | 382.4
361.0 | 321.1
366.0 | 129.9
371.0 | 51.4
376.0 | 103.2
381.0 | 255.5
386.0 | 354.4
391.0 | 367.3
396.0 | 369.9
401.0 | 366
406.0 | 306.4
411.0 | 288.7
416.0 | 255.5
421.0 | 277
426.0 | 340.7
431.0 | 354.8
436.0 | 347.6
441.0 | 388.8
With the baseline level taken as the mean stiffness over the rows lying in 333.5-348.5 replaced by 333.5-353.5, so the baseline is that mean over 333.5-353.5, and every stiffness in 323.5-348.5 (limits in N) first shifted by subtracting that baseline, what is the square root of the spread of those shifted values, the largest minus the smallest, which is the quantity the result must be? 5.4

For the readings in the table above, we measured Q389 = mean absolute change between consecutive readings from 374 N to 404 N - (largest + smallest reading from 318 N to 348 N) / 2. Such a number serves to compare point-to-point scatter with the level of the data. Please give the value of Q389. -355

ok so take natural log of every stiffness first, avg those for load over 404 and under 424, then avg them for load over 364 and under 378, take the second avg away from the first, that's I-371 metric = 1.2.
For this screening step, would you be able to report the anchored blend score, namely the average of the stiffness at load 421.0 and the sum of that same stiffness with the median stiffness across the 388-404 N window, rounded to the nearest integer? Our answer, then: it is 461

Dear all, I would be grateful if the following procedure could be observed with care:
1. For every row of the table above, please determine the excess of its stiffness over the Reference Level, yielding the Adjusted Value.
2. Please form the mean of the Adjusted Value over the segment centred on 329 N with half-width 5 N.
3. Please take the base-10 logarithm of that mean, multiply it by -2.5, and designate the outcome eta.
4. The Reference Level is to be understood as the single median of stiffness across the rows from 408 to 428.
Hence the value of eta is -5.3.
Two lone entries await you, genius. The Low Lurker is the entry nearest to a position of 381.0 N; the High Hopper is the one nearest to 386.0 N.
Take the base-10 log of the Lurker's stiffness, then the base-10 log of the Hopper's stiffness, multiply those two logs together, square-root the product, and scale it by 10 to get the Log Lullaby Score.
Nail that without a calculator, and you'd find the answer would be 24.8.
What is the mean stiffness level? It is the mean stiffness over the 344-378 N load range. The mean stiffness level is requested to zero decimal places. 257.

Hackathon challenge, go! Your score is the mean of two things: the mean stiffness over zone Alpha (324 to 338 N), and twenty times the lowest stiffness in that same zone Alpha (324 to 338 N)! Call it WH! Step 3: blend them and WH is 4149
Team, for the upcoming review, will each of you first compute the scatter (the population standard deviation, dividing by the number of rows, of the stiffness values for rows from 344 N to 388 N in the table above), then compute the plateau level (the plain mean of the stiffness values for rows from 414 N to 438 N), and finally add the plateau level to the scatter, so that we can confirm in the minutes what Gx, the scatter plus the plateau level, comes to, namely 446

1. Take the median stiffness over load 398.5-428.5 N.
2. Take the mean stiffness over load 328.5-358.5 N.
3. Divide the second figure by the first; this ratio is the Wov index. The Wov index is 1.3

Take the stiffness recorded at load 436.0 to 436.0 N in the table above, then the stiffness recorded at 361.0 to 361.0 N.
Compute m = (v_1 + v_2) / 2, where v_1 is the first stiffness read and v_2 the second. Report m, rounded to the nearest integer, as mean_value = 334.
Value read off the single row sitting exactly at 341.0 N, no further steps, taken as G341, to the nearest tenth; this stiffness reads 405.3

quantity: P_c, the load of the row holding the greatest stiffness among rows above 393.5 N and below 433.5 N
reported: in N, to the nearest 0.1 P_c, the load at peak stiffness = 396.0 N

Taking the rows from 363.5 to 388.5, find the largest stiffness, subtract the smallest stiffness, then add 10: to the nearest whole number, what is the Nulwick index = 313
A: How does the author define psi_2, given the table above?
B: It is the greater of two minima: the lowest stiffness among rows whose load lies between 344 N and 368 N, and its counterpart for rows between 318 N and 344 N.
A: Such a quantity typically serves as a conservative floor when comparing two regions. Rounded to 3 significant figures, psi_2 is 394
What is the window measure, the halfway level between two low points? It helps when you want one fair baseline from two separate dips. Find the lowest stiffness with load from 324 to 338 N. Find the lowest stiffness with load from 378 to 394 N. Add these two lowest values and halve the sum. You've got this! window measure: 325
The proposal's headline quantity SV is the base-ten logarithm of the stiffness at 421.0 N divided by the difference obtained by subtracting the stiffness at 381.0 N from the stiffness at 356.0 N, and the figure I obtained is 0.34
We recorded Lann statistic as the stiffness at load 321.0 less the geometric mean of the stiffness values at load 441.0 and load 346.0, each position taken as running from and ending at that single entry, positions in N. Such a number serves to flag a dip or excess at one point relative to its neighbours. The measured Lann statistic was 13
